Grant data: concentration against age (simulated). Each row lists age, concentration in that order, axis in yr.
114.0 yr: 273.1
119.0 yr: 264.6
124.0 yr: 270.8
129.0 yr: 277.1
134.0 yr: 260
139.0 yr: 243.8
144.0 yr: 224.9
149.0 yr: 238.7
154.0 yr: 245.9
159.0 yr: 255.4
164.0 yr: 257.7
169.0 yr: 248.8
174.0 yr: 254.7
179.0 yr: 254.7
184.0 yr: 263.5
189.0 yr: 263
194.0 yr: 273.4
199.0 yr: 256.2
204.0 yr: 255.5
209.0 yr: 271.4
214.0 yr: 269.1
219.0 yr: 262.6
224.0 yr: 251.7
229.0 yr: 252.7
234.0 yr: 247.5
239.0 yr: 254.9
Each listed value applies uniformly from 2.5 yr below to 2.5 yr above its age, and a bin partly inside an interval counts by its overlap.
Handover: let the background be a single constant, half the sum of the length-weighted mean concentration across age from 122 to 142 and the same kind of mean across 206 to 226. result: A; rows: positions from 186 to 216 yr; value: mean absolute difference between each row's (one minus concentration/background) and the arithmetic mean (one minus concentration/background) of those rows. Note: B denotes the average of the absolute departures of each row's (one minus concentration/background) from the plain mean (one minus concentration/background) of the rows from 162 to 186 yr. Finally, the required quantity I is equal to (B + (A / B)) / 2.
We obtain 0.87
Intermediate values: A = 0.0249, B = 0.014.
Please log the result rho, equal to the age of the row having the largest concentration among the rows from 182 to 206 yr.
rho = 194.0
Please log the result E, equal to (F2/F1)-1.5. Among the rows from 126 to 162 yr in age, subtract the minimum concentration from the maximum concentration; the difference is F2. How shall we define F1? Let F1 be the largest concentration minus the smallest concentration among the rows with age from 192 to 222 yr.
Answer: 1.4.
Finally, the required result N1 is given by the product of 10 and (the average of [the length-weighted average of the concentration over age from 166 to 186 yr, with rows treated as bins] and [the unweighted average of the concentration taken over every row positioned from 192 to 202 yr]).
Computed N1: 2600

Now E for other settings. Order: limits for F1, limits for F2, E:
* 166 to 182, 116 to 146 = 7.3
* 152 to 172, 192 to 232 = 0.3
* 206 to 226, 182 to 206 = -0.6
